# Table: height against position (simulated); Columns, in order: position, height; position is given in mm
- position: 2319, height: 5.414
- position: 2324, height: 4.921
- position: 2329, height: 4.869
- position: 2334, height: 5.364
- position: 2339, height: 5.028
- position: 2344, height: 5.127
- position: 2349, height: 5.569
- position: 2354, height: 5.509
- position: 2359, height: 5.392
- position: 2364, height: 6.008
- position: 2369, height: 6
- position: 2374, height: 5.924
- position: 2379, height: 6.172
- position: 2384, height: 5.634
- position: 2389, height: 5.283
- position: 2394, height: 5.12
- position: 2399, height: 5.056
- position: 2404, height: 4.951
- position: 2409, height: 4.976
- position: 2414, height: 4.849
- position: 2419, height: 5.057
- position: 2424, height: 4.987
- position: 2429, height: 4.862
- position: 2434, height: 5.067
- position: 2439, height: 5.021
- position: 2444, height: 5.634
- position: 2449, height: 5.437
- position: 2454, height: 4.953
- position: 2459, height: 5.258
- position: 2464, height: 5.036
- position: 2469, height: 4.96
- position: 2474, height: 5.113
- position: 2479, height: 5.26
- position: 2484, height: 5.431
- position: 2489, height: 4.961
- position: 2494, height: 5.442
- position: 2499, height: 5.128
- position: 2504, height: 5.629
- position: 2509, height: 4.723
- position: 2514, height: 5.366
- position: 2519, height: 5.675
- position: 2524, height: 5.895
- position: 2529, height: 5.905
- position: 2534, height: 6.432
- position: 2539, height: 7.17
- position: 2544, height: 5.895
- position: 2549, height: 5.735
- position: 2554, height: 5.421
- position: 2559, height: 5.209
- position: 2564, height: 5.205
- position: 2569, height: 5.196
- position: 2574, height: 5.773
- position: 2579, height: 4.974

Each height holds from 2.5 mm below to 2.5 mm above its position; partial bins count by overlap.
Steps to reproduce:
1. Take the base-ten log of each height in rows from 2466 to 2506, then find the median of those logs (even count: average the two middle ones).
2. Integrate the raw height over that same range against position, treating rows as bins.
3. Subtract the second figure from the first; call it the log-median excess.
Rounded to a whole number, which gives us -209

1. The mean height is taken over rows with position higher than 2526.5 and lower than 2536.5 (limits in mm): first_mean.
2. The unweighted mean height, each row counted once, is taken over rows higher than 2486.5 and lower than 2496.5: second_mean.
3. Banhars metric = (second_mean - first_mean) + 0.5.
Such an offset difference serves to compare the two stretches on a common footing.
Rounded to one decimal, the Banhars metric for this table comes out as -0.5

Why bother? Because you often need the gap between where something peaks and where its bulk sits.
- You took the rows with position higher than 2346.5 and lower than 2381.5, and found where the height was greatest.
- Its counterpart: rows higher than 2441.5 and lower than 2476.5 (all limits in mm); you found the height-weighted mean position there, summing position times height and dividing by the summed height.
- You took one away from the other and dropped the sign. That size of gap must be 79.7 mm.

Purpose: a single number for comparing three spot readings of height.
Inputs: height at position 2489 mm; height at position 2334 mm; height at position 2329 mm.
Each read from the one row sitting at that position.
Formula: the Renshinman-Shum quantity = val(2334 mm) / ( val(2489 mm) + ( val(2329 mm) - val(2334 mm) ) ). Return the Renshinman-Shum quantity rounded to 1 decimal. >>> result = 1.2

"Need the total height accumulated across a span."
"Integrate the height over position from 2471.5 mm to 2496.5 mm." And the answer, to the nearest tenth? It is 131.0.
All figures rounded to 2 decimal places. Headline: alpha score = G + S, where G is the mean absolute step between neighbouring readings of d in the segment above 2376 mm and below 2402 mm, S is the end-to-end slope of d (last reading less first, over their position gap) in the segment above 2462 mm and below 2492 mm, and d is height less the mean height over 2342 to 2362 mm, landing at 0.28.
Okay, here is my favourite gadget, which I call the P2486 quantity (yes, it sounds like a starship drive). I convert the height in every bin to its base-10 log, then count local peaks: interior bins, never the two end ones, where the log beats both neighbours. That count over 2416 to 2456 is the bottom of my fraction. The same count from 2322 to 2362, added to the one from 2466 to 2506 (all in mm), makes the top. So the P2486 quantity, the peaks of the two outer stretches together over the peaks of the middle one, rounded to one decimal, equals 2.0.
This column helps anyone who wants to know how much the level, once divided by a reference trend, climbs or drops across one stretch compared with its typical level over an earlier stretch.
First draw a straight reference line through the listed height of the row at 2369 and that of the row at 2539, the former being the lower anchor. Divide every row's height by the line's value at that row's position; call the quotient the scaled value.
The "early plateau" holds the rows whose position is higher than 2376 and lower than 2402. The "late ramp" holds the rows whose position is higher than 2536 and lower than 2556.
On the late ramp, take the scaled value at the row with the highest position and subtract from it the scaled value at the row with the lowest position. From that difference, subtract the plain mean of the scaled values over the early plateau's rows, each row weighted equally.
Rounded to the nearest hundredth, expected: -1.14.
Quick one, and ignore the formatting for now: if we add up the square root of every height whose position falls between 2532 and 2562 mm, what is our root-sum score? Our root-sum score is 14.6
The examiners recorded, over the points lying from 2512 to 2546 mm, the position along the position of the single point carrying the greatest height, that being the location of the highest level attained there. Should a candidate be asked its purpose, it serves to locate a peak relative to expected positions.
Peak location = 2539 mm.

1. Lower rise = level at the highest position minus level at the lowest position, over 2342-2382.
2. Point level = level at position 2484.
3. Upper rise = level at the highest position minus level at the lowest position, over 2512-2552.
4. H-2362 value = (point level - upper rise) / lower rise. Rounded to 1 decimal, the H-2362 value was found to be 4.8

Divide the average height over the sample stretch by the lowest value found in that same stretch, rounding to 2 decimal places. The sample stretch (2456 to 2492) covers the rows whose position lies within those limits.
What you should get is 1.04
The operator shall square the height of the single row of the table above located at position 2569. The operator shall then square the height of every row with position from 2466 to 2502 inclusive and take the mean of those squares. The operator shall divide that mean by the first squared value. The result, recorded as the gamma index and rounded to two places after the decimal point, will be 1.00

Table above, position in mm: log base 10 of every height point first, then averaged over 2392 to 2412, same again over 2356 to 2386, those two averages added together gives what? 1.47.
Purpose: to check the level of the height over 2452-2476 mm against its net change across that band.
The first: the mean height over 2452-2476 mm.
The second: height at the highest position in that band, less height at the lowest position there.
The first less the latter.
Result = 4.9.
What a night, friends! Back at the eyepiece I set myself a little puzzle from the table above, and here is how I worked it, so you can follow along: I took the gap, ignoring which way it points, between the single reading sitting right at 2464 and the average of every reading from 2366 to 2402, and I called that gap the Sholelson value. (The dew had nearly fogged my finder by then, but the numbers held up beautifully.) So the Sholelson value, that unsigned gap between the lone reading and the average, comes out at 0.56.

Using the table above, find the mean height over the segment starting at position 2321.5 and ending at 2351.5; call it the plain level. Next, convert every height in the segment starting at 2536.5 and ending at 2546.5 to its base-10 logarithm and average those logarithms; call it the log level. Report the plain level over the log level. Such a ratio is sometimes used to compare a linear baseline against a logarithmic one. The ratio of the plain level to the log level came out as 6.33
